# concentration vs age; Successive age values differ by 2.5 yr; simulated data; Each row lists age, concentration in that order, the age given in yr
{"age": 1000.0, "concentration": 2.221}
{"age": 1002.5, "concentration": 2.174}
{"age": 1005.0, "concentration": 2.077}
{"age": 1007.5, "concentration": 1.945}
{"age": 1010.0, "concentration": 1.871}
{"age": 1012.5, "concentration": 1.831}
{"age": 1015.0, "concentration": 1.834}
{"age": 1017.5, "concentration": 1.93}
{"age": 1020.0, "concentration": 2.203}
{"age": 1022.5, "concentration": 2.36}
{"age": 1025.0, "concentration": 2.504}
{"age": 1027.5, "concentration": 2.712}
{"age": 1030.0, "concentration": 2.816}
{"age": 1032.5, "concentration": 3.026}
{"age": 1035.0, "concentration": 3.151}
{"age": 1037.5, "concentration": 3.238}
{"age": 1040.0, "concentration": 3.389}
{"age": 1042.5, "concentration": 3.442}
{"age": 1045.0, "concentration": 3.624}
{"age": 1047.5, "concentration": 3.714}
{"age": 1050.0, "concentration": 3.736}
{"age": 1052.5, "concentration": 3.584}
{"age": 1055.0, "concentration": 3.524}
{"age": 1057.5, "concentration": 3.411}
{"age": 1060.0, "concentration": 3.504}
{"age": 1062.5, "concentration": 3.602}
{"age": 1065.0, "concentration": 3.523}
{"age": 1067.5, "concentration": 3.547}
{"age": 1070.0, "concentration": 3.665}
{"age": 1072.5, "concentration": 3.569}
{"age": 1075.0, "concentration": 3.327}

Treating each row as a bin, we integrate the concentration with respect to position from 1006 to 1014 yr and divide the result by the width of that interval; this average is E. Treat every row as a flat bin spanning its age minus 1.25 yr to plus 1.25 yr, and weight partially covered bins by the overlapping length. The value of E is 1.89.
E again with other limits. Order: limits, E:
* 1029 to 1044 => 3.19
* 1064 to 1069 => 3.54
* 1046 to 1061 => 3.58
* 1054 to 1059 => 3.47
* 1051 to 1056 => 3.56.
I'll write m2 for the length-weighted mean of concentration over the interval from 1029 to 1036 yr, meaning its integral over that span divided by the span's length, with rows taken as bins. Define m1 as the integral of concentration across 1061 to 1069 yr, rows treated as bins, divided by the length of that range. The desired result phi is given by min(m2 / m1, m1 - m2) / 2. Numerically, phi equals 0.28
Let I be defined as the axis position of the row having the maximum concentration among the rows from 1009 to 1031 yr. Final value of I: 1030.0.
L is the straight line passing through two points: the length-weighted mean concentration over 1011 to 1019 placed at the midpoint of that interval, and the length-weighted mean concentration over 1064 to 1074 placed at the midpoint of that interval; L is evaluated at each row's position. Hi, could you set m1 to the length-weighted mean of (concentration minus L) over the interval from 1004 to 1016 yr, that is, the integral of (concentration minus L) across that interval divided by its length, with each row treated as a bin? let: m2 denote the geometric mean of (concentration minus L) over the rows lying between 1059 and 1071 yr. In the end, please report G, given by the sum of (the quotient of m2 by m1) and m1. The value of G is 0.7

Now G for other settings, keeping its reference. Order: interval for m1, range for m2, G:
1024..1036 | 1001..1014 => 0.9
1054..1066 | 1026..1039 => 2.7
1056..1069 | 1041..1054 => 4.8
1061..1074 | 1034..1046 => 13.9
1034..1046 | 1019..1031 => 1.1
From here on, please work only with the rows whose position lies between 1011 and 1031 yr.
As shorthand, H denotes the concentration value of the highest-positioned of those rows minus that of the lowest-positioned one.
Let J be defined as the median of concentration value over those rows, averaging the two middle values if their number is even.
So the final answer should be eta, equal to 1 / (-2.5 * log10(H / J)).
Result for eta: 1.10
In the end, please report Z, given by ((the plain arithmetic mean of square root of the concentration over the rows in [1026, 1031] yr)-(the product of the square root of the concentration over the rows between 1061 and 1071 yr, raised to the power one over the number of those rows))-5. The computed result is -5.23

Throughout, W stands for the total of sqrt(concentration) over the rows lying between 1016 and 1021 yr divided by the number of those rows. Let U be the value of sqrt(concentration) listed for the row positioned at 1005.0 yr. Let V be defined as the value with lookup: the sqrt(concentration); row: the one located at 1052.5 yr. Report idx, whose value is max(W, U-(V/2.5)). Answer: 1.44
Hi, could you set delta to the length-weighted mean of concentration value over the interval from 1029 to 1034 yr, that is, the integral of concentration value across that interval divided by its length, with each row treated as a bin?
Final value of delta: 2.9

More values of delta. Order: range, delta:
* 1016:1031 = 2.4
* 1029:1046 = 3.2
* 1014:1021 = 2.0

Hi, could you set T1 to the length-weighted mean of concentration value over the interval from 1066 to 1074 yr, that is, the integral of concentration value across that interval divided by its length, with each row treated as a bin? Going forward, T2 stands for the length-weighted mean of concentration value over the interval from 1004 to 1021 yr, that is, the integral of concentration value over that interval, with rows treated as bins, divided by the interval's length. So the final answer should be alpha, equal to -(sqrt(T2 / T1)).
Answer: -0.74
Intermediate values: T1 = 3.58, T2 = 2.0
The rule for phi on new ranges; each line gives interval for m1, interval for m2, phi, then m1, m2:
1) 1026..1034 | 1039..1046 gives -0.32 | 2.85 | 3.5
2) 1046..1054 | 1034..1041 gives 0.21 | 3.67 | 3.3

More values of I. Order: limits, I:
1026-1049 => 1047.5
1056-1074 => 1070.0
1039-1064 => 1050.0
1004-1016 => 1005.0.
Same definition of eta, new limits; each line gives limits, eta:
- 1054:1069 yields 0.18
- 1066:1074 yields 0.18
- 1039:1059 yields 0.18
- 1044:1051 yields 0.26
